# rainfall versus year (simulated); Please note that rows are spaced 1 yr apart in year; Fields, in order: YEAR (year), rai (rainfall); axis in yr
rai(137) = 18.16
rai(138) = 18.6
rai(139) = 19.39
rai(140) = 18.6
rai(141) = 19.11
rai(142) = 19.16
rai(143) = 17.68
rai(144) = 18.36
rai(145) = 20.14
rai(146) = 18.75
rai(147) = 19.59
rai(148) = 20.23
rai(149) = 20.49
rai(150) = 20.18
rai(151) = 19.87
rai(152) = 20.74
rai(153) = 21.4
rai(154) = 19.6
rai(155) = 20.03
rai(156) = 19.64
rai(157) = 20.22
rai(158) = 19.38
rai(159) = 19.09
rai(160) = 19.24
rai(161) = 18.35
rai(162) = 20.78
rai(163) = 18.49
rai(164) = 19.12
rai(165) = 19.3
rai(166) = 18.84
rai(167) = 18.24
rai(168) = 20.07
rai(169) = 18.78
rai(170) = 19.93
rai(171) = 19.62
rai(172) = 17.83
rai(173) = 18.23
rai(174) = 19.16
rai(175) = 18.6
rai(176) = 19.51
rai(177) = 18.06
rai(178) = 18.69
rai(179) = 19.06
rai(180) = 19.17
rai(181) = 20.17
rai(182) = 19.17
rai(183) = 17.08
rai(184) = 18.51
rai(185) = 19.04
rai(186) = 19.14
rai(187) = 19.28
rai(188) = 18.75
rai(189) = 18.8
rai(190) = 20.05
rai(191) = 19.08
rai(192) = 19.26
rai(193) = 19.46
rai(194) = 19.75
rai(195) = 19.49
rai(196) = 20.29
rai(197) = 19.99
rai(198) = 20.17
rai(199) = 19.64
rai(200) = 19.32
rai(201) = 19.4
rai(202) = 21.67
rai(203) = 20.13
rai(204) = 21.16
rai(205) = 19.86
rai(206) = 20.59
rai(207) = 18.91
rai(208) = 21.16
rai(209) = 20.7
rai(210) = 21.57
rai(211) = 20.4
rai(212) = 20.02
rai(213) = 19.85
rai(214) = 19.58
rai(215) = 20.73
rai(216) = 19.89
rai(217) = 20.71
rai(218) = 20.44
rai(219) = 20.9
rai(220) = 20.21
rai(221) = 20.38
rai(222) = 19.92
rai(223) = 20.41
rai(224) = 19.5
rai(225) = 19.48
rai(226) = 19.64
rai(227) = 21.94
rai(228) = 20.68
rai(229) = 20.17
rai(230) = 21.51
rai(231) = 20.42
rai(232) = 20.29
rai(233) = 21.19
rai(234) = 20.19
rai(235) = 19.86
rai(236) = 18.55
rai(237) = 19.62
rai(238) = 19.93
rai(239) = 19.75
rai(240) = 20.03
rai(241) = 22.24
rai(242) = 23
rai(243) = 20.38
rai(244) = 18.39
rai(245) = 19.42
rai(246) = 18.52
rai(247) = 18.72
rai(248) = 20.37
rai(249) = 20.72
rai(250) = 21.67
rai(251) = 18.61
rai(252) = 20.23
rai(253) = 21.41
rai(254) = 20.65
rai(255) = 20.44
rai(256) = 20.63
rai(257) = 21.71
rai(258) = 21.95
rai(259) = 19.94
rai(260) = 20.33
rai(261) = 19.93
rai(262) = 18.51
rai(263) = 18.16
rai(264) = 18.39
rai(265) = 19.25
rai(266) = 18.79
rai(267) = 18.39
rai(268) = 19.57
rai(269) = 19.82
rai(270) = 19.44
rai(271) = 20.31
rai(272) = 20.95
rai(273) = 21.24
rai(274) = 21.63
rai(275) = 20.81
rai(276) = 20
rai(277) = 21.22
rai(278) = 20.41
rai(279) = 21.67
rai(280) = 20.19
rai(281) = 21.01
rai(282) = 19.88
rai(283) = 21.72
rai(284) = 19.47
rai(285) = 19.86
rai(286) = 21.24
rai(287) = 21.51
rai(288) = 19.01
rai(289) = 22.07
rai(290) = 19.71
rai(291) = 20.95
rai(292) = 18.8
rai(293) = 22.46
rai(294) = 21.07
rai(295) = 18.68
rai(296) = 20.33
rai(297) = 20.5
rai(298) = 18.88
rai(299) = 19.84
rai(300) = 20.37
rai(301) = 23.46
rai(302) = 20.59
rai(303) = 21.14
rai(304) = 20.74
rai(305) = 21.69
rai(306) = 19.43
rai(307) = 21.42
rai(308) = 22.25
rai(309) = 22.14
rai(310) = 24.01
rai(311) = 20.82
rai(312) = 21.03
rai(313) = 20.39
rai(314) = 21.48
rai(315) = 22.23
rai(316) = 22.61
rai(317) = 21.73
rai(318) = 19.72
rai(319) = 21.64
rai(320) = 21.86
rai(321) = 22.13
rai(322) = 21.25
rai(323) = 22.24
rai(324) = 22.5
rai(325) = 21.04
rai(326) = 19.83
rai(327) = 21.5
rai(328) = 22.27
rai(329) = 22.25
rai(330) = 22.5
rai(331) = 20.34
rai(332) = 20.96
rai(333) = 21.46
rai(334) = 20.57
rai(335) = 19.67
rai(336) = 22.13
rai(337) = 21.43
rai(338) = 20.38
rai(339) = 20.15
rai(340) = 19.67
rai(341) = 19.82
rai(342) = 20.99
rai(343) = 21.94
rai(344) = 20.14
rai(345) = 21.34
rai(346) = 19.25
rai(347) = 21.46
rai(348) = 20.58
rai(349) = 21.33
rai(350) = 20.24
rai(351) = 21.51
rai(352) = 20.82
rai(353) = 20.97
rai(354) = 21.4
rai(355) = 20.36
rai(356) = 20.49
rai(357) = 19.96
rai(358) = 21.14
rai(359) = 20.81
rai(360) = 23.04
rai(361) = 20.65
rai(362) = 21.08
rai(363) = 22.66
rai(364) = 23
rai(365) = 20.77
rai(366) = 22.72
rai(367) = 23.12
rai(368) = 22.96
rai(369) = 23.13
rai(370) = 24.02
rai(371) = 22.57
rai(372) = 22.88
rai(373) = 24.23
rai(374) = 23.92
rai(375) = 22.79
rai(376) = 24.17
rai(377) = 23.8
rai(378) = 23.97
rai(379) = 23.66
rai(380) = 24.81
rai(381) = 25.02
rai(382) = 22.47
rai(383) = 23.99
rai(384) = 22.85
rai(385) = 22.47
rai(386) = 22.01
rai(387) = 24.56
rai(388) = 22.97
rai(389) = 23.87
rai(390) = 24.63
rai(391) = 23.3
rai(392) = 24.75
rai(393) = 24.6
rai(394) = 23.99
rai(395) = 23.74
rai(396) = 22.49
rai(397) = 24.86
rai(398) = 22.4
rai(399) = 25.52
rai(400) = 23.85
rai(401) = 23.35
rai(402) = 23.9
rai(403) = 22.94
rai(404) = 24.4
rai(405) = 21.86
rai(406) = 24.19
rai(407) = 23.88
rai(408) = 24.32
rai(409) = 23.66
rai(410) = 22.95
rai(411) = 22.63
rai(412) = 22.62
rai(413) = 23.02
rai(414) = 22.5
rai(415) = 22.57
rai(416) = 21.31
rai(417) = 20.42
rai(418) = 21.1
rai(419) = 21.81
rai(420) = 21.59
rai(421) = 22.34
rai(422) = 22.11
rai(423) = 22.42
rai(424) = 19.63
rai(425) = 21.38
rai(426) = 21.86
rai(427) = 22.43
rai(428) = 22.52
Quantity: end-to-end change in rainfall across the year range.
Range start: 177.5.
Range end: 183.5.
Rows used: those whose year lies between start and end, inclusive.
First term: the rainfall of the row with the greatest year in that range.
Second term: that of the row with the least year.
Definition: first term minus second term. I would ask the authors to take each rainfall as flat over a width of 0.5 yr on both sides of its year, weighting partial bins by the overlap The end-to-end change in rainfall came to -1.6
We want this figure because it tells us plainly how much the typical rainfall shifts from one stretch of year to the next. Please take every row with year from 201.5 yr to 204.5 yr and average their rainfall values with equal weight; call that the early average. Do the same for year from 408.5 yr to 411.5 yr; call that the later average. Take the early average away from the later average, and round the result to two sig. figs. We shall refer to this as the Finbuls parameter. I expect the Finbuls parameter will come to 2.1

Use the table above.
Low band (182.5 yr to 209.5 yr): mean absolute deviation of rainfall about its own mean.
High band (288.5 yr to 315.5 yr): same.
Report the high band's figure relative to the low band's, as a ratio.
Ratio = 1.42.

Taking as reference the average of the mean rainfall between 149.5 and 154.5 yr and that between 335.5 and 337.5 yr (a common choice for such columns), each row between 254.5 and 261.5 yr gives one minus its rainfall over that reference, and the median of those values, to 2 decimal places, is 0.03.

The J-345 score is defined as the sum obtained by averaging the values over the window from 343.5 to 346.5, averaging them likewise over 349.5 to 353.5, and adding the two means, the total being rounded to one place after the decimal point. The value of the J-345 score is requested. 41.1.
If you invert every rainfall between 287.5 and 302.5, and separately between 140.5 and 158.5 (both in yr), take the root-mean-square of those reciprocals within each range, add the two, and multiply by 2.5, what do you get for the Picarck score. 0.250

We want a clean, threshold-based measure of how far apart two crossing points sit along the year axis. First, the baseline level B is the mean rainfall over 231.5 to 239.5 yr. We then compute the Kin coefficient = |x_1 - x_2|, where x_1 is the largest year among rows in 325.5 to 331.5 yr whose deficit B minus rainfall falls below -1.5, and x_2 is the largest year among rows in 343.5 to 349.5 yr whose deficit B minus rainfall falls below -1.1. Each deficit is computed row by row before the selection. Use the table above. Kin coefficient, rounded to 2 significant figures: 19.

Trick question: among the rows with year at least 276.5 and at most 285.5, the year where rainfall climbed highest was 283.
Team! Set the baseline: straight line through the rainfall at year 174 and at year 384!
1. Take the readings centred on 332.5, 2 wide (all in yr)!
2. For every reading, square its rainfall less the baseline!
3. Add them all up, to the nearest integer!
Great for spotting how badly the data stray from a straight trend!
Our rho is 1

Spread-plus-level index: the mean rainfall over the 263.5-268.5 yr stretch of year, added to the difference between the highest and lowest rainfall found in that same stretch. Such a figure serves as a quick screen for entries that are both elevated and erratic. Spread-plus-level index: 20.1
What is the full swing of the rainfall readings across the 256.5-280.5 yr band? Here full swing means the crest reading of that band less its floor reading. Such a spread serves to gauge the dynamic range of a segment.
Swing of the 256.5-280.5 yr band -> 3.8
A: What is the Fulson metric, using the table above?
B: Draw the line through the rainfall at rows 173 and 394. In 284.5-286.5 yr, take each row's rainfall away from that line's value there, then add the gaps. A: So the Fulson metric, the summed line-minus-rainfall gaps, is 1.2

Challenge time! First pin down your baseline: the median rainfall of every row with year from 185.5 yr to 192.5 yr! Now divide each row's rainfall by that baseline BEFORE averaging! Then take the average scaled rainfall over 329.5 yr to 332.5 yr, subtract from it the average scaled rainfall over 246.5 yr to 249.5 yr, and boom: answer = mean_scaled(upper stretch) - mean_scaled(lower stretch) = 0.07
